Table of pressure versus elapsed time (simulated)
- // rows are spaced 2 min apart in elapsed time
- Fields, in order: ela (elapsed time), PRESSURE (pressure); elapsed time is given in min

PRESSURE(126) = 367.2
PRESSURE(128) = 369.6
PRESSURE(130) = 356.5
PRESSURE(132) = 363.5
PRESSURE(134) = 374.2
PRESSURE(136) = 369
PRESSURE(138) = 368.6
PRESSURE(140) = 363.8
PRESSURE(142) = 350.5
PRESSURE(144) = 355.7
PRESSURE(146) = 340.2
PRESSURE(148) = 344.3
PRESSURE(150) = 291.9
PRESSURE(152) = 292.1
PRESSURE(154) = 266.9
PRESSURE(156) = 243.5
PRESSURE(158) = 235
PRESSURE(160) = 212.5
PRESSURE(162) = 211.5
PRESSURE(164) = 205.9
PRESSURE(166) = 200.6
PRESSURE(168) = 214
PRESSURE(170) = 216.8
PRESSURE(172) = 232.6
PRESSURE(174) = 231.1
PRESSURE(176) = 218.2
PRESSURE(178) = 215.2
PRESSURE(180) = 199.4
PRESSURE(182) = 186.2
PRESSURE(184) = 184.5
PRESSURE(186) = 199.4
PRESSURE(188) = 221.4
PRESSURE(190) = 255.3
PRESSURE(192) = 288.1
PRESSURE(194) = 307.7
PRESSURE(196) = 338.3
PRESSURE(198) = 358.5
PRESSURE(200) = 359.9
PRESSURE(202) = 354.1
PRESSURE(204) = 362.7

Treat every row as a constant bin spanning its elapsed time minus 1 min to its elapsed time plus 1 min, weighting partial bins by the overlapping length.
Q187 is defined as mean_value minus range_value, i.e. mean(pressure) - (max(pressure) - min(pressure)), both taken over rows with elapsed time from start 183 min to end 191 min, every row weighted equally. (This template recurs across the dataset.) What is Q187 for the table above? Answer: 144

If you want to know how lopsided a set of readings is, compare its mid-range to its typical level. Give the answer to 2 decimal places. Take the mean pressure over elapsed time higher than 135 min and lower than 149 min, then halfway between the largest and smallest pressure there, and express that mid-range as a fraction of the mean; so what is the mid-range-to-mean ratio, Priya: 1.00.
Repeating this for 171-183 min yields 0.98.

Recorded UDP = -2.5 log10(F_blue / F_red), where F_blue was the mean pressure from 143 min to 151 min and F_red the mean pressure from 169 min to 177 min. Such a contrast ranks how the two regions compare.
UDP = -0.43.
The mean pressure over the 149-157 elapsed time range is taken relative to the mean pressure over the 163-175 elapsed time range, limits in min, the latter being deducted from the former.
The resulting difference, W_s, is 57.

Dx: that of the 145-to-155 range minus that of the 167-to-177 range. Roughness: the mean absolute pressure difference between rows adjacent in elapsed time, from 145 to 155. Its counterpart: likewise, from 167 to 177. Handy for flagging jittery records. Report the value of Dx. 12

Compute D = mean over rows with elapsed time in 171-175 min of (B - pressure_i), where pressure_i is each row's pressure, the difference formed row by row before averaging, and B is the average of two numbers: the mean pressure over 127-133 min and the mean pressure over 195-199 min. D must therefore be 124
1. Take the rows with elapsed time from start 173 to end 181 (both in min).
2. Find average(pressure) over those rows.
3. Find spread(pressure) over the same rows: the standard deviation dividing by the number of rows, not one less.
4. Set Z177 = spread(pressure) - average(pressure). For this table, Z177 -205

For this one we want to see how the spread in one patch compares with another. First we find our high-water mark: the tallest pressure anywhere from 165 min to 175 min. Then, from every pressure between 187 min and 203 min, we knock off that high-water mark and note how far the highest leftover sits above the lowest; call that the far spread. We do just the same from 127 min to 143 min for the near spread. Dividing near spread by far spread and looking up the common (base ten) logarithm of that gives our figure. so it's -0.8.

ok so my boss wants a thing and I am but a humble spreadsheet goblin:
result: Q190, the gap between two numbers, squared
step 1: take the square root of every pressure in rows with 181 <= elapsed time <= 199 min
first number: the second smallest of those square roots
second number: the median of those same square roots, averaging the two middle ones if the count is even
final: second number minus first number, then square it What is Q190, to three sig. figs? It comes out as 5.44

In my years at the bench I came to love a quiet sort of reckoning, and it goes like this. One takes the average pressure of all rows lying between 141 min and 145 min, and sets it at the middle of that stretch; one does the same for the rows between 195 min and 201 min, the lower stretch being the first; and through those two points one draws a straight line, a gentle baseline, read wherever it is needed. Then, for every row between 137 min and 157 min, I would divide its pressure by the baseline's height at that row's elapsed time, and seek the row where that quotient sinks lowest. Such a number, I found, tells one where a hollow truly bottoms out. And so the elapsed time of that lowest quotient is 156 min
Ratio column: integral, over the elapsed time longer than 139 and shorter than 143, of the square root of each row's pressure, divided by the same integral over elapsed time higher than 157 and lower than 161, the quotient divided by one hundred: 0.0126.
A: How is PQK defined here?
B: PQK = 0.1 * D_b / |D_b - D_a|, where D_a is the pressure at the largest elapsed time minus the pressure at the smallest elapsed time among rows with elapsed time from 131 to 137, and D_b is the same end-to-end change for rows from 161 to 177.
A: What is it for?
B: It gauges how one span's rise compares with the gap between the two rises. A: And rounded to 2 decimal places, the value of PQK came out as 0.56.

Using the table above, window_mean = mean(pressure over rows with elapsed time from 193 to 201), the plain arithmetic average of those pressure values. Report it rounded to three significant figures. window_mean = 341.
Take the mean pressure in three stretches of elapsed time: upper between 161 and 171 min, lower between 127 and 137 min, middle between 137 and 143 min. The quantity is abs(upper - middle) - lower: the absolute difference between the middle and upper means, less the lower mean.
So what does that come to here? -215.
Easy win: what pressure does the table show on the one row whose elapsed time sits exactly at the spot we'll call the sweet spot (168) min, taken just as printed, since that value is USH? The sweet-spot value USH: 214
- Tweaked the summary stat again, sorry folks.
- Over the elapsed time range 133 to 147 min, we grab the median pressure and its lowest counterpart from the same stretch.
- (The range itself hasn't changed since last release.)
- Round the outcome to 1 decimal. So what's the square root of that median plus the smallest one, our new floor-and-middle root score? 26.5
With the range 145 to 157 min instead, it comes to 23.1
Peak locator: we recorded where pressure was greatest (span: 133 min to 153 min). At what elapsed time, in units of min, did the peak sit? 134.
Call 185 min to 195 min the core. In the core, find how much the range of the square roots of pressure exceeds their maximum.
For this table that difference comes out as -14.1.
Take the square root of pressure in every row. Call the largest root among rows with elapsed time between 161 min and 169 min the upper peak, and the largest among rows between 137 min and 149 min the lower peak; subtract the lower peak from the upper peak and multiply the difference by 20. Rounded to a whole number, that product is -91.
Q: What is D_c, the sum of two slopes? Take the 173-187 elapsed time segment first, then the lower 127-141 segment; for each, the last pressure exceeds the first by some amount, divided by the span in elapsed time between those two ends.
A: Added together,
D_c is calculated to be -3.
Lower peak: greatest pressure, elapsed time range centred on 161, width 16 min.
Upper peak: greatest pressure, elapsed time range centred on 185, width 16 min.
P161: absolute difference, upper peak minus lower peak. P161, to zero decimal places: 21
